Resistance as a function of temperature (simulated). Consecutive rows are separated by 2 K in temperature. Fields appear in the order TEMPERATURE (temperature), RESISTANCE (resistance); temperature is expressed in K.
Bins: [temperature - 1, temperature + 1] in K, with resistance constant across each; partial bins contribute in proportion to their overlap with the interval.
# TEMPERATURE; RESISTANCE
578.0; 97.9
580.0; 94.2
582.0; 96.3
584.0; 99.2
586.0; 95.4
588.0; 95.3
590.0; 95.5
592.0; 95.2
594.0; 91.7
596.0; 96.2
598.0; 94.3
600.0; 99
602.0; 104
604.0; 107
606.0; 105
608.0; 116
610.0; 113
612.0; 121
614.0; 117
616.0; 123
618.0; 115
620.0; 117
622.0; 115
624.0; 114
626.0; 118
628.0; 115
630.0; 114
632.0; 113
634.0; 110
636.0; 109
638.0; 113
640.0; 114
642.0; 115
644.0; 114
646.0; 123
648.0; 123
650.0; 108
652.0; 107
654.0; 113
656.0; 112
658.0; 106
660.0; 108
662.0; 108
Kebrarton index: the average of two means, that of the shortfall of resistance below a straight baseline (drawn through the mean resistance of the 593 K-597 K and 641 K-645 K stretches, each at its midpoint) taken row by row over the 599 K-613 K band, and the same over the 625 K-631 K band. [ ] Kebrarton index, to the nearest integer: -9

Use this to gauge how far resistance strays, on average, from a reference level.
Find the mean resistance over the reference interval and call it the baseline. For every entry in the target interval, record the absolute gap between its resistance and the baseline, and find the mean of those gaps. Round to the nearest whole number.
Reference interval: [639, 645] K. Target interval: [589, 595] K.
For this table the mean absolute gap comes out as 20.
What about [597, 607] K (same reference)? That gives 12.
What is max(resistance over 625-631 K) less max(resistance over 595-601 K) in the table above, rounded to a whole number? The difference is 19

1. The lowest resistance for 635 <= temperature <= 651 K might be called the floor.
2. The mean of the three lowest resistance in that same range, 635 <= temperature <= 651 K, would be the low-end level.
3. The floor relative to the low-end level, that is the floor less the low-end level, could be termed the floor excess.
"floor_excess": -2.0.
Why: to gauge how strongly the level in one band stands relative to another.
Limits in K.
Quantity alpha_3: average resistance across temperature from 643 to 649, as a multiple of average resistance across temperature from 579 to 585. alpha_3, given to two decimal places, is 1.24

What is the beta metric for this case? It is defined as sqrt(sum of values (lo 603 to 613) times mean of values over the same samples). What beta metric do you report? 251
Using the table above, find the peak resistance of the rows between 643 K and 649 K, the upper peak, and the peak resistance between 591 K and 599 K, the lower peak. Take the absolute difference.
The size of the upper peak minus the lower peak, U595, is 27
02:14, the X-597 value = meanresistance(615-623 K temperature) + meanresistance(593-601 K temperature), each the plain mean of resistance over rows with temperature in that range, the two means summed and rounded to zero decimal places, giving 213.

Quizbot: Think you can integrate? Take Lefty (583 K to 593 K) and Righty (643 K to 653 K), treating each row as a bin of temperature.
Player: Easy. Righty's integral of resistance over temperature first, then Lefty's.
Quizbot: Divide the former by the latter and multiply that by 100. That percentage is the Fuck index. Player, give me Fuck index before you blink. 120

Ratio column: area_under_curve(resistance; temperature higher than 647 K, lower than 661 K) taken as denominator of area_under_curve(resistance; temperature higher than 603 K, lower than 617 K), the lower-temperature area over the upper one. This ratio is 1.03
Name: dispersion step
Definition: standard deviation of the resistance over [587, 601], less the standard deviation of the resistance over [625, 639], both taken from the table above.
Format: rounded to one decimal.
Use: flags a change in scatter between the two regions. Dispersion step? -0.8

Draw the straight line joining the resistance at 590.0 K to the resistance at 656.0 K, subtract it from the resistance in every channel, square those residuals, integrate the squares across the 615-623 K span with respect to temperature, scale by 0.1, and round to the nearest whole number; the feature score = 185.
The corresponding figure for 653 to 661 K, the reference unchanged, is 14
